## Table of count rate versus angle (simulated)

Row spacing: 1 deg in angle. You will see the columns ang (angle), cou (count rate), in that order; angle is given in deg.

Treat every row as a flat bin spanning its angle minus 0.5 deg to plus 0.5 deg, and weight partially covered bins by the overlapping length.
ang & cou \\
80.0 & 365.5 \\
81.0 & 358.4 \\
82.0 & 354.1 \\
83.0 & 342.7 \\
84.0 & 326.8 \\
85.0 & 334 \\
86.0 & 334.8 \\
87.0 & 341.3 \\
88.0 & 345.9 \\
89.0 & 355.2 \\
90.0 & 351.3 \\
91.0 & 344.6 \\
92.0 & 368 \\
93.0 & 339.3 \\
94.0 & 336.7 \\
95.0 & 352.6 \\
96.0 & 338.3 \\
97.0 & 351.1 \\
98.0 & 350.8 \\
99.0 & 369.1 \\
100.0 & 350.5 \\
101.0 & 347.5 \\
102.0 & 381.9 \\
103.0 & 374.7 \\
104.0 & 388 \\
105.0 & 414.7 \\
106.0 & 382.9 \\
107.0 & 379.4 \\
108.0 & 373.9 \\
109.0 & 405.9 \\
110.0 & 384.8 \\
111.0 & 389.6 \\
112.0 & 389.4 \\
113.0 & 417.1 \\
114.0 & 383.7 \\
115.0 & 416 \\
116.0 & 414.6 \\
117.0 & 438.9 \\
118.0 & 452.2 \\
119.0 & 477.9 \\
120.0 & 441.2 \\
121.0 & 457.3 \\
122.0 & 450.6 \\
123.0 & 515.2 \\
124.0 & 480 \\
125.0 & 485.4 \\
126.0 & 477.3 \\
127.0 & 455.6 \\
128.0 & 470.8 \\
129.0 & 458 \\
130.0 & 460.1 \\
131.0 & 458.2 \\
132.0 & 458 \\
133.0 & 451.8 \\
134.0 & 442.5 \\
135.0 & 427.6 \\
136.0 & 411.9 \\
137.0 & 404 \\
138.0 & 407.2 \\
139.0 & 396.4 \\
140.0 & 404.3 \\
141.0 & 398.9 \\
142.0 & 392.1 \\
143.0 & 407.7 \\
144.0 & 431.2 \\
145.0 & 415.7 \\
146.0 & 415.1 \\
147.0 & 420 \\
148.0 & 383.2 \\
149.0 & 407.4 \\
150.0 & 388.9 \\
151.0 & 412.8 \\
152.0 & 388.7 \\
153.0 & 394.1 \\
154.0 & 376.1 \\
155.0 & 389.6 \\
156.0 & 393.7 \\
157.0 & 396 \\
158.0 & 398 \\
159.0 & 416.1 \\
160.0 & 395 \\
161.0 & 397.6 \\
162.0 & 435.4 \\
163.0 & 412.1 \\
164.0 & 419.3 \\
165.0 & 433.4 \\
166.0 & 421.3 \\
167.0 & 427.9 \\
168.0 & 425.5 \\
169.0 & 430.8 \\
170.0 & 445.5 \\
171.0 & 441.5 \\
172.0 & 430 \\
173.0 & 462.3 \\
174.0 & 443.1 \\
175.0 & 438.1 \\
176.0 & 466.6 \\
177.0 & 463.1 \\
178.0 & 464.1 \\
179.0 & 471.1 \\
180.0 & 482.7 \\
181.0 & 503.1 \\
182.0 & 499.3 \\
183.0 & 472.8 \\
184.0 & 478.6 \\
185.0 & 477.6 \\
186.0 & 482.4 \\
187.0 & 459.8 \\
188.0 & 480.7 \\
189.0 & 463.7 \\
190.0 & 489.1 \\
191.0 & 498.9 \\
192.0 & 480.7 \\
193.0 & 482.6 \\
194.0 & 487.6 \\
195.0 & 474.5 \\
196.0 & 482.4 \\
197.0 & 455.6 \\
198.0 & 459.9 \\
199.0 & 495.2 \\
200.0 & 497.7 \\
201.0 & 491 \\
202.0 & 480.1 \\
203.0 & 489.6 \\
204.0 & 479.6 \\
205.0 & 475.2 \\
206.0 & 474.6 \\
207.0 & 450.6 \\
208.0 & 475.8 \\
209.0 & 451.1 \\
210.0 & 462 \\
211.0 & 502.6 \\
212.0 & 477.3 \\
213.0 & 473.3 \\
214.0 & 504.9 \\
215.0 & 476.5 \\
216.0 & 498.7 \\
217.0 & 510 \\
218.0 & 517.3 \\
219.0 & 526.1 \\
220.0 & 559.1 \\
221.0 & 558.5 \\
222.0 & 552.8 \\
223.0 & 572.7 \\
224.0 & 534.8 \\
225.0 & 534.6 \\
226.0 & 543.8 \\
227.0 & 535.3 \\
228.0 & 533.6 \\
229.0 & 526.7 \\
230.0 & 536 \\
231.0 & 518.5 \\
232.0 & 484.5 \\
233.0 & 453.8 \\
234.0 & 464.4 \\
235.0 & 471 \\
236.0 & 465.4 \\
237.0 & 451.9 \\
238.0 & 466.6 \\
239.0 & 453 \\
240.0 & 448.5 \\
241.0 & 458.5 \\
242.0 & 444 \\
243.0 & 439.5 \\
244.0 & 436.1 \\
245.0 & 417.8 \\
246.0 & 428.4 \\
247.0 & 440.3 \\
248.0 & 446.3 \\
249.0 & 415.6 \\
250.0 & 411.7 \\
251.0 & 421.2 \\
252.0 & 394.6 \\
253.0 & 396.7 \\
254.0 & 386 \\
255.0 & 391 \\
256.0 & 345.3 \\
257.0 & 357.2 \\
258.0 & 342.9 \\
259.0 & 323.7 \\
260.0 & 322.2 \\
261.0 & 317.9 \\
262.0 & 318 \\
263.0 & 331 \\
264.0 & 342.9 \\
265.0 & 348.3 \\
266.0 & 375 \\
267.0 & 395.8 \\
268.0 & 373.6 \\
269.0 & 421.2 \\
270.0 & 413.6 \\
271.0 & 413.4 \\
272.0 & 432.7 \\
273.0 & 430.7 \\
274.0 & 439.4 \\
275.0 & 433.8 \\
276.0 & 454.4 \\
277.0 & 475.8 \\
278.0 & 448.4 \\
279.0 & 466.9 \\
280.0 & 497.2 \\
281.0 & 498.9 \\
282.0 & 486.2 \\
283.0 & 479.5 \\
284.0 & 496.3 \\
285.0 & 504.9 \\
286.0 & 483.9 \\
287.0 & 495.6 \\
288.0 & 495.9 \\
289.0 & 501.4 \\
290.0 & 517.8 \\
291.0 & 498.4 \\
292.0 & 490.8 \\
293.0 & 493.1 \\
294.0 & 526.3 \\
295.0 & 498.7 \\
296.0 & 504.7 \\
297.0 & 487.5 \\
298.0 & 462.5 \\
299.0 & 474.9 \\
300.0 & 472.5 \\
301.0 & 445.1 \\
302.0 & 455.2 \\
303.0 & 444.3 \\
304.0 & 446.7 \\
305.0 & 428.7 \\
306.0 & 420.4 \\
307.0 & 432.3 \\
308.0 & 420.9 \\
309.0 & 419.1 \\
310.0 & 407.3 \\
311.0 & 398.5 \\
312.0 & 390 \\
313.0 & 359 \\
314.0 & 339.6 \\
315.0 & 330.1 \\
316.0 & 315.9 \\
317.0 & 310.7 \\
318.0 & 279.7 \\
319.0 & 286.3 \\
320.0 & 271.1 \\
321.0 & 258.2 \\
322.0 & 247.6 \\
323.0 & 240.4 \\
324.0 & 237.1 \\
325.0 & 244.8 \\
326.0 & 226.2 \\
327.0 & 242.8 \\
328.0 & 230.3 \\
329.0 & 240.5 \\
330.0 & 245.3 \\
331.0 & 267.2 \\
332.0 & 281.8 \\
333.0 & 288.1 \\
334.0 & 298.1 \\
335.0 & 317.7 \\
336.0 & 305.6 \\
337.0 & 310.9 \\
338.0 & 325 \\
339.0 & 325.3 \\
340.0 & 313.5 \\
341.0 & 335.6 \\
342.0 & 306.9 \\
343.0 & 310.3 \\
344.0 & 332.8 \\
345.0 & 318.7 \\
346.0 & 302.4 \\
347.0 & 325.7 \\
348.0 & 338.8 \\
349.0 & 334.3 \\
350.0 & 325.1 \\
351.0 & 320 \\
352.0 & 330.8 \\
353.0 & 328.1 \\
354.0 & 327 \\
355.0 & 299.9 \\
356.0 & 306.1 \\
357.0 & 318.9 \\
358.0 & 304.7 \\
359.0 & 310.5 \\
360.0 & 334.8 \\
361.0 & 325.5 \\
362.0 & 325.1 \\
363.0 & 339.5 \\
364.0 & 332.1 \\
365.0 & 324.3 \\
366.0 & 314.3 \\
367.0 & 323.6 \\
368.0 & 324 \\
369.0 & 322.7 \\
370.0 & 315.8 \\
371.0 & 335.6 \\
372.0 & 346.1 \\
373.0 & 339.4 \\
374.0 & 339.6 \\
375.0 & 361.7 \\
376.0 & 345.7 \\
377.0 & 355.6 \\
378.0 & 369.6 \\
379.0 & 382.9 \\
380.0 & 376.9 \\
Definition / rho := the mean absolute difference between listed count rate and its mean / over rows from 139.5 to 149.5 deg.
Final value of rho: 10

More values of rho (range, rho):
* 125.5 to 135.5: 9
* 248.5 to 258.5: 23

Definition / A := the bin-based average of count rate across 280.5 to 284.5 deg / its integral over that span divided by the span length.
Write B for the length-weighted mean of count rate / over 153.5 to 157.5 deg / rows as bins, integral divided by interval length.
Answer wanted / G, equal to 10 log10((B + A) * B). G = 55.3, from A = 490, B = 389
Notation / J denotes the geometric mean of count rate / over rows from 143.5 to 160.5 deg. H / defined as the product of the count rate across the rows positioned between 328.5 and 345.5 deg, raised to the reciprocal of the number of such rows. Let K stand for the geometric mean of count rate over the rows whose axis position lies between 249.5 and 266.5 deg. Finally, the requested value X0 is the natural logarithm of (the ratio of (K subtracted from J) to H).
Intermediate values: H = 300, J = 401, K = 359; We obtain -1.96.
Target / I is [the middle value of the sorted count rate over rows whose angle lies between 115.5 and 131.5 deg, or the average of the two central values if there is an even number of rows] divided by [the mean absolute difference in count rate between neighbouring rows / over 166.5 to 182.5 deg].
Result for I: 40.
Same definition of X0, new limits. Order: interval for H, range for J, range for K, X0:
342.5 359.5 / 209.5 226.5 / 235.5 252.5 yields -1.39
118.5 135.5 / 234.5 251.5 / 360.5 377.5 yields -1.45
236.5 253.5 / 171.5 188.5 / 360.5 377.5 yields -1.16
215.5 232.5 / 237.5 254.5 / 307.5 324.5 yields -1.57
